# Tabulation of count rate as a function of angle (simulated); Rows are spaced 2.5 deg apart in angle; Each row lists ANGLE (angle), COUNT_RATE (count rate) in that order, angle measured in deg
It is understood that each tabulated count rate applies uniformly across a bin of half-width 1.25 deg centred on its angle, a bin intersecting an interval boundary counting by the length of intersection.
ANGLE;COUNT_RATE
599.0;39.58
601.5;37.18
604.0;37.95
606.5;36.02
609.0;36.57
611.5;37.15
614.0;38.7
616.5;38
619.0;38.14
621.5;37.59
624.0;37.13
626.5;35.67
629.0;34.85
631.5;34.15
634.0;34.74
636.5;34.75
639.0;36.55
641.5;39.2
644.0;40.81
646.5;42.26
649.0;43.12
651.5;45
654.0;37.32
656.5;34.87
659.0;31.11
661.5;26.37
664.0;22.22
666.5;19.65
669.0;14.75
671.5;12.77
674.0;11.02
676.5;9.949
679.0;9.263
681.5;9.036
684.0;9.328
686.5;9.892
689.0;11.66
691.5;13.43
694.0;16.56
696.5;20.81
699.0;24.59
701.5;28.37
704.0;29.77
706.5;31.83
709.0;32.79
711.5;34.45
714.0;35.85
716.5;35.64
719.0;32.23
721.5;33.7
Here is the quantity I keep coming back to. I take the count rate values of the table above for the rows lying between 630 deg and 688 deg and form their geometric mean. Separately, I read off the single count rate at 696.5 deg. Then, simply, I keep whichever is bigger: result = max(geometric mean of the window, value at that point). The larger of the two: 23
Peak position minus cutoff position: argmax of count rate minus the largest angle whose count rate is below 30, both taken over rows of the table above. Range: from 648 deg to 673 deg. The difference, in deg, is -20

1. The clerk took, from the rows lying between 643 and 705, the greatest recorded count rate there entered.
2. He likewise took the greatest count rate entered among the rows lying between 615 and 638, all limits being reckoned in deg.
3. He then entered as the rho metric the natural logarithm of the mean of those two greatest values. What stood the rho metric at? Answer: 3.73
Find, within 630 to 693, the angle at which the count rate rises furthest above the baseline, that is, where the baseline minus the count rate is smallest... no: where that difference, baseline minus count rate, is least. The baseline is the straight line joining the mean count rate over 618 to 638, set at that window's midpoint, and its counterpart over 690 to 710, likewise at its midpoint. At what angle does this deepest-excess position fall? 651.5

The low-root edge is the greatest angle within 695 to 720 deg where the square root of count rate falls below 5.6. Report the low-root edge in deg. 704.0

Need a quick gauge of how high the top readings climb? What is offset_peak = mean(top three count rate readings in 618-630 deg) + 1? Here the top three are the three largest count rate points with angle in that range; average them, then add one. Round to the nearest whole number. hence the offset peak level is 39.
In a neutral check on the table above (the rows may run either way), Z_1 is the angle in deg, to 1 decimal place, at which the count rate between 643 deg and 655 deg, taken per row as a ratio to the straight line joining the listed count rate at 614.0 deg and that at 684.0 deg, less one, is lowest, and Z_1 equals 644.0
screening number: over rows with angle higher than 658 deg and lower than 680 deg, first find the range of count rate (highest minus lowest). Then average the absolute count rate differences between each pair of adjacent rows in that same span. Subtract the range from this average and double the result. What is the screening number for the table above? -38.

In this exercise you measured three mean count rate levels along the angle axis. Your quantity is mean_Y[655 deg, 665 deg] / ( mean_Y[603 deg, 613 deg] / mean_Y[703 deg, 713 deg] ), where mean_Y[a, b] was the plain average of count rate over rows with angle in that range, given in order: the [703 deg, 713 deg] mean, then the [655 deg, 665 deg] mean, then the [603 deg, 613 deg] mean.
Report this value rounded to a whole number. 25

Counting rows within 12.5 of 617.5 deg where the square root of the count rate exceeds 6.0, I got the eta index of 8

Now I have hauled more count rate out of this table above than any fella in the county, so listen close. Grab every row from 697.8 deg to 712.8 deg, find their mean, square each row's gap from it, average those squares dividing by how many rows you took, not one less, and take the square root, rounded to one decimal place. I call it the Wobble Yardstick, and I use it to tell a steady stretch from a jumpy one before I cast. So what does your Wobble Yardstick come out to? 3.2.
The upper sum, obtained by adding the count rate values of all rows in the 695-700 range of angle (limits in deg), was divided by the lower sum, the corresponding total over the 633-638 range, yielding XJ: 0.65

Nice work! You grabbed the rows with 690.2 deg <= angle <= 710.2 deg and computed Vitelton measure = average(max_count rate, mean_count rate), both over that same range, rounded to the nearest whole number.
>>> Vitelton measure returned 29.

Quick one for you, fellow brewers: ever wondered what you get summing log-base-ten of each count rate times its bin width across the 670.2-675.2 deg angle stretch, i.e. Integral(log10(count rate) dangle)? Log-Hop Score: 5.4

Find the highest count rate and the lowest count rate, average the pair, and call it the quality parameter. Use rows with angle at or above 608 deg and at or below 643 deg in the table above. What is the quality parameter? 37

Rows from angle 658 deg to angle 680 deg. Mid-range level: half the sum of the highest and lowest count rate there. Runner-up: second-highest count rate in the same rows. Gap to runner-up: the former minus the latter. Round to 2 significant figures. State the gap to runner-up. -6.2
